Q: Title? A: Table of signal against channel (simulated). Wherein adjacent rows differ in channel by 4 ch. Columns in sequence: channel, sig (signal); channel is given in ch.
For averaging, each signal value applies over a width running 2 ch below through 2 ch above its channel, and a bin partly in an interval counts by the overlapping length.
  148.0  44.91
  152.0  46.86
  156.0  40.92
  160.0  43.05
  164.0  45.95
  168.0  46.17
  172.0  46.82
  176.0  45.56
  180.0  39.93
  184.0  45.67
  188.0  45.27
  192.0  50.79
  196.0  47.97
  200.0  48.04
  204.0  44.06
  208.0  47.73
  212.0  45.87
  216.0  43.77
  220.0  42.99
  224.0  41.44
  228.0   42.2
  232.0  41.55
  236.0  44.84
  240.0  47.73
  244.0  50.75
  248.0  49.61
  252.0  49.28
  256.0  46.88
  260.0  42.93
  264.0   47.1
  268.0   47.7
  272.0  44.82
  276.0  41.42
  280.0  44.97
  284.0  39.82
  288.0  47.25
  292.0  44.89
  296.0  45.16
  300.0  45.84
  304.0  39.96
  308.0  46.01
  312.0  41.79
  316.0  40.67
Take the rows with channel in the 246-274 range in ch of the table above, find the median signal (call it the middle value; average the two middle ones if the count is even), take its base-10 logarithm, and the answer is 1.673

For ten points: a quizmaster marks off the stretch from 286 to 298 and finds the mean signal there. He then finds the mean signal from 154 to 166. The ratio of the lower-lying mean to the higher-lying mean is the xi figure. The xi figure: 0.95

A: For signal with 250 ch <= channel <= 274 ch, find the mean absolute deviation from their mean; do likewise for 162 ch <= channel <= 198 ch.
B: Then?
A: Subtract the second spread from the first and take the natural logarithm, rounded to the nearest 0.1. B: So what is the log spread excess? -4.8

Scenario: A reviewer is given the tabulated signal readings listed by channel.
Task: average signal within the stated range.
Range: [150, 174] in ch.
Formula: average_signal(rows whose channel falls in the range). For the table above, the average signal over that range 45.0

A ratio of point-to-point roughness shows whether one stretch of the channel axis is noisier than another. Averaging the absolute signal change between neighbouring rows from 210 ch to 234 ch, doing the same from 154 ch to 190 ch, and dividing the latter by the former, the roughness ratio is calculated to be 2.0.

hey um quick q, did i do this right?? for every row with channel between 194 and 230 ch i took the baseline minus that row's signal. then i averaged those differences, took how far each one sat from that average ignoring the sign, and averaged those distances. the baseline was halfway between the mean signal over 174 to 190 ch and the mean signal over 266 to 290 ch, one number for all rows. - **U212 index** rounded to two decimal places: 2.23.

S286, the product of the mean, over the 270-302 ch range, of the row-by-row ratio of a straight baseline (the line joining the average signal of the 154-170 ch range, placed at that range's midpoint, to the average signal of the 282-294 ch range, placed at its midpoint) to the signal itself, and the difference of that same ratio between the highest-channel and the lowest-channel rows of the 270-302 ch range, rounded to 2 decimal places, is -0.02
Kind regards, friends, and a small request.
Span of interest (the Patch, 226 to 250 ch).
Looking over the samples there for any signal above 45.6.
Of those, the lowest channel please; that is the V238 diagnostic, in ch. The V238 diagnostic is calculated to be 240.0 ch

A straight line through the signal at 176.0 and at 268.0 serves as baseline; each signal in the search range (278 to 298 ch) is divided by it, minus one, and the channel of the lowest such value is 284.0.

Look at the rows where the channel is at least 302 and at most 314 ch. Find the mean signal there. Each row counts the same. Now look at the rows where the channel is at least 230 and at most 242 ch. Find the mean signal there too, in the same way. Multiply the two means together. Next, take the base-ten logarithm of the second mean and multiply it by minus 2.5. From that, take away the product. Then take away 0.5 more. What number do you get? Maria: -1909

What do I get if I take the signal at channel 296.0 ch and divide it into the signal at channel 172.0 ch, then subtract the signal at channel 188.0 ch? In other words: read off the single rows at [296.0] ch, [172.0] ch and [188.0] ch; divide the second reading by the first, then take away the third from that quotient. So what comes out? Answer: -44.2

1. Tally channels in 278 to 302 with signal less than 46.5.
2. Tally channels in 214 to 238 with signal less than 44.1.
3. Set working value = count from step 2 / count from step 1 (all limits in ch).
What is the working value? 1.0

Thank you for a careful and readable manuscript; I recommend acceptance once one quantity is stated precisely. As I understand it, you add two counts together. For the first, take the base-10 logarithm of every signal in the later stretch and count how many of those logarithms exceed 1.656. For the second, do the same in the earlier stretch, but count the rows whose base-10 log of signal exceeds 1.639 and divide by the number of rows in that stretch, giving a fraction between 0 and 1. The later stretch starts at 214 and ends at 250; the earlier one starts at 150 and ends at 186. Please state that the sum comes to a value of 3.7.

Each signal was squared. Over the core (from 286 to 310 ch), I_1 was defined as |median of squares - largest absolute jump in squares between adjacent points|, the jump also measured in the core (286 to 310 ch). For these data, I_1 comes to 1550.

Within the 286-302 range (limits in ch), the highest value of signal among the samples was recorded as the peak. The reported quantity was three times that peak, 142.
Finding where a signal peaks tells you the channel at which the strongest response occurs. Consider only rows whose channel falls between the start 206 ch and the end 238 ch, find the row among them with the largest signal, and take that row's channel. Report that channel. 208.0 ch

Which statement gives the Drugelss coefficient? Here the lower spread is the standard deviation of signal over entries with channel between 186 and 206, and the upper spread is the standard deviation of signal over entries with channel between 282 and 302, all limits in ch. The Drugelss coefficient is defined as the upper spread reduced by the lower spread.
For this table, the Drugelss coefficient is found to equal 0.2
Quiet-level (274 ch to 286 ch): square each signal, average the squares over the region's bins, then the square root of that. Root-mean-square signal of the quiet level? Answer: 42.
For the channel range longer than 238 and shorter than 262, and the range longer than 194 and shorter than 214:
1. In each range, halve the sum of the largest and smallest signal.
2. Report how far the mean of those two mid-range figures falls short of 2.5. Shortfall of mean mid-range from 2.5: -43.9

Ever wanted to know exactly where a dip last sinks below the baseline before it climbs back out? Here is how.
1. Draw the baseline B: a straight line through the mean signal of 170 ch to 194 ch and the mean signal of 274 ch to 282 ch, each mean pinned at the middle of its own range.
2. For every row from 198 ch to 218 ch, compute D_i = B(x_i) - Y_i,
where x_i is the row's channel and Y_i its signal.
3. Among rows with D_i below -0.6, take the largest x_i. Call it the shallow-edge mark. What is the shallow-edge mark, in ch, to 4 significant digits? 212.0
